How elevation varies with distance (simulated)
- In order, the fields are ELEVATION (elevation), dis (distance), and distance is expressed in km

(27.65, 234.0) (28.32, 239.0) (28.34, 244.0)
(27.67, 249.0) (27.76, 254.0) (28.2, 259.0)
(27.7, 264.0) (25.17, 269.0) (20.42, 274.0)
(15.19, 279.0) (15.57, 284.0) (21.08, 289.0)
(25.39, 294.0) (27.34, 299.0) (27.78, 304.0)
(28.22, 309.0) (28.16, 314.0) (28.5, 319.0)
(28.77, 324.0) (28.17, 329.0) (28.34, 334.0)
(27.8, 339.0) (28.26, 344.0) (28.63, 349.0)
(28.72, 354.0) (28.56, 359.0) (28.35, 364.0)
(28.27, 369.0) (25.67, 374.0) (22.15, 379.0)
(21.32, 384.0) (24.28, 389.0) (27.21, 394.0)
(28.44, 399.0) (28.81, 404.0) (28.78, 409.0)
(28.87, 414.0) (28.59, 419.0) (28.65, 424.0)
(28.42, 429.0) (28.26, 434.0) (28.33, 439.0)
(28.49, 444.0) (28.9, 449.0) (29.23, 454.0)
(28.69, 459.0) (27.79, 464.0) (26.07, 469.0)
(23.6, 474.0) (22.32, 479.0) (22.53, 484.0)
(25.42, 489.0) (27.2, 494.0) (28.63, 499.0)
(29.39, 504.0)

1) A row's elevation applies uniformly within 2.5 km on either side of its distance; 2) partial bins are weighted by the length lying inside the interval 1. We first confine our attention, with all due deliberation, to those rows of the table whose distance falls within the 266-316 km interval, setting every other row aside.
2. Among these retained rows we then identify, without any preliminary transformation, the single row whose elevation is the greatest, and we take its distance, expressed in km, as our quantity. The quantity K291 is 309.0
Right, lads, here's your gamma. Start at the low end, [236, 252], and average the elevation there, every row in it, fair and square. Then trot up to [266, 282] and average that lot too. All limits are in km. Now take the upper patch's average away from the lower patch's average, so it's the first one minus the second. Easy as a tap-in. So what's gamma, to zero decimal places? 8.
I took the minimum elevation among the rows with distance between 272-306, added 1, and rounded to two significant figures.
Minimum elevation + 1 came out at 16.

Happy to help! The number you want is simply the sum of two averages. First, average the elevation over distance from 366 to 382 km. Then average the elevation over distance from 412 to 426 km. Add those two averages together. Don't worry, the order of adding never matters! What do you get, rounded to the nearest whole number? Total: 54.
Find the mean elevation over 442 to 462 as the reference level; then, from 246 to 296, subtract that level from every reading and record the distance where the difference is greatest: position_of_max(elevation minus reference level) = 259.0 km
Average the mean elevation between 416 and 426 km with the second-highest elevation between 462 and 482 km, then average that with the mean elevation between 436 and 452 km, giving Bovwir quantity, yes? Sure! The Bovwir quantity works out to 28.0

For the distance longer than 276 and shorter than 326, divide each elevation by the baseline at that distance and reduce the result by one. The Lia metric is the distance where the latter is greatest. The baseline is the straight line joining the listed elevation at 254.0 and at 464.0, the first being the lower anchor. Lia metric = 324.0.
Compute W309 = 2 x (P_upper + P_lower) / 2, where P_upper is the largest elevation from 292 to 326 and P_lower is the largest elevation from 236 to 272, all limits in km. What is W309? 57.1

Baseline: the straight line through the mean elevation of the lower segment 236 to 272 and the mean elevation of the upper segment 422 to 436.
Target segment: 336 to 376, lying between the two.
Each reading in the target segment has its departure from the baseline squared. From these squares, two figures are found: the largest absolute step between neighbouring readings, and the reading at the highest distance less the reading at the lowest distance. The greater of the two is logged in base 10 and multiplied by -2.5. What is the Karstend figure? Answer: -2.0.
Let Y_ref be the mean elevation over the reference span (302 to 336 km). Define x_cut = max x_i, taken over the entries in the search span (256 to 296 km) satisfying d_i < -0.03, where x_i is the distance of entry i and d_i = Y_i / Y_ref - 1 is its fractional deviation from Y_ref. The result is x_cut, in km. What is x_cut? 294.0 km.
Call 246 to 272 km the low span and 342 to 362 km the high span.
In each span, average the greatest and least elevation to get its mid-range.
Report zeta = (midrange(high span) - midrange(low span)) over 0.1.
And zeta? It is 18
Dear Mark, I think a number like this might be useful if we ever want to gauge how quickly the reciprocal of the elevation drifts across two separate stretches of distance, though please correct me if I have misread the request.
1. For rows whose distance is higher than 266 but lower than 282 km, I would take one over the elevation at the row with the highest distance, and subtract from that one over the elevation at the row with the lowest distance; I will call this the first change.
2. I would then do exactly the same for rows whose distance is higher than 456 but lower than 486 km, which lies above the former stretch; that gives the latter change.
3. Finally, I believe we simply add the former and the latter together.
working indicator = 0.036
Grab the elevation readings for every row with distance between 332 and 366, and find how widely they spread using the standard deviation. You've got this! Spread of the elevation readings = 0.3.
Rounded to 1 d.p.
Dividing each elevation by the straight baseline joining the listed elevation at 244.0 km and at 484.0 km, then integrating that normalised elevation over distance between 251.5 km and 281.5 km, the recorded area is 25.9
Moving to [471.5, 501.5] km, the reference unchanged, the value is 33.3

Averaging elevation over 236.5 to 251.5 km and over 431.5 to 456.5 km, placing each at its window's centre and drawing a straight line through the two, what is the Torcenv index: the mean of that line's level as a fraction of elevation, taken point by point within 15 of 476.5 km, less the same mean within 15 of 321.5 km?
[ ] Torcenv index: 0.18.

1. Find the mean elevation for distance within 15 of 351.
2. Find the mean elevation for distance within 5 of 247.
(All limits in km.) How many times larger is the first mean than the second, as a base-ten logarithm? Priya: 0.006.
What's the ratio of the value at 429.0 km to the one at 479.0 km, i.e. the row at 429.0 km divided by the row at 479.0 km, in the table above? 1.27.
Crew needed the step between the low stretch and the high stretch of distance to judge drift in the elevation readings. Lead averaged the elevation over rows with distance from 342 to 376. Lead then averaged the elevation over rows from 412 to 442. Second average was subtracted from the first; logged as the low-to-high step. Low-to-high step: 0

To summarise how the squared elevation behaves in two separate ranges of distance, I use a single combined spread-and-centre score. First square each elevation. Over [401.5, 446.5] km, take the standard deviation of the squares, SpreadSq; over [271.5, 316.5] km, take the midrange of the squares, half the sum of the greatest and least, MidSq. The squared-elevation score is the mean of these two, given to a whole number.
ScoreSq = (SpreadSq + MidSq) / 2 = 263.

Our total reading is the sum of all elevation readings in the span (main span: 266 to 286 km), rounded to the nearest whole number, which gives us 76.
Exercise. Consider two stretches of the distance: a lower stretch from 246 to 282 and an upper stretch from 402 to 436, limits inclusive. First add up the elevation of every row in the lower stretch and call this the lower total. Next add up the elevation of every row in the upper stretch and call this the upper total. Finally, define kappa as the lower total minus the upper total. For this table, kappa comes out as -28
